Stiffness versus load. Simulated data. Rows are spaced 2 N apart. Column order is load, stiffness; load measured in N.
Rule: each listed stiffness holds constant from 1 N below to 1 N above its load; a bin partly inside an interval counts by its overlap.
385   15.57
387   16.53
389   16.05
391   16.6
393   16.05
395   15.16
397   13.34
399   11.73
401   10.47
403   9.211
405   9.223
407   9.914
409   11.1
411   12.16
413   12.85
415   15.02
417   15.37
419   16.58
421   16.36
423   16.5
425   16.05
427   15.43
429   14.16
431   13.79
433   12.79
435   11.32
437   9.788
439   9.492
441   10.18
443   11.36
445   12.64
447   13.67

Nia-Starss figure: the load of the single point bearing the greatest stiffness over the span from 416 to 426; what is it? 419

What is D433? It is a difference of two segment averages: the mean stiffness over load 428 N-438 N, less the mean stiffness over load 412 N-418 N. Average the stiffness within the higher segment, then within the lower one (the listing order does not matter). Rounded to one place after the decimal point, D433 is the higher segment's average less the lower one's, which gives -2.0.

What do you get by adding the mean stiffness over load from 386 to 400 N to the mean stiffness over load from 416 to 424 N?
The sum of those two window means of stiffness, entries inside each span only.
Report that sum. 31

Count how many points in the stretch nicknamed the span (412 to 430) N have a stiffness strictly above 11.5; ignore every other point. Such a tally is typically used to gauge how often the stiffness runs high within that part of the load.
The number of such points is 9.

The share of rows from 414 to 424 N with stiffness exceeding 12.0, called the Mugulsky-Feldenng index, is 1.0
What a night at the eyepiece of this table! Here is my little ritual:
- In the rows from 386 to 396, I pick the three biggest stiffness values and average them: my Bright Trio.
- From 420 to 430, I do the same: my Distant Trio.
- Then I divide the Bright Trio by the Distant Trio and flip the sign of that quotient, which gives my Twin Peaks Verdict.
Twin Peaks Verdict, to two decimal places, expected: -1.01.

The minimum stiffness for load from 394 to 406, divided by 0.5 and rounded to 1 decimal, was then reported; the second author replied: 18.4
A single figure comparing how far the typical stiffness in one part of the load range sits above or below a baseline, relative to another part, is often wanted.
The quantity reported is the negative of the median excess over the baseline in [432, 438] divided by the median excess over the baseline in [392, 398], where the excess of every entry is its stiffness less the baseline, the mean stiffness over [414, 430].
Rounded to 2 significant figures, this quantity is -8.3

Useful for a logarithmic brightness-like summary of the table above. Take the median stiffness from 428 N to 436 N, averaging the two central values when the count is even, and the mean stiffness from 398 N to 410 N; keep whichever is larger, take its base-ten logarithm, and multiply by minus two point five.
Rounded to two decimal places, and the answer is -2.81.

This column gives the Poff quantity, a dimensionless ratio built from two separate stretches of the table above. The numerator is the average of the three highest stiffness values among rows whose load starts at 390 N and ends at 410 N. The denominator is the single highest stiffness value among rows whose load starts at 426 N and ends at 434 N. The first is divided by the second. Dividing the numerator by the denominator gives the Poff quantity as 1.0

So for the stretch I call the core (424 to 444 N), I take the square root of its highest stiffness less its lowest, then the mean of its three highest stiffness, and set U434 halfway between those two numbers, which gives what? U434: 8.89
